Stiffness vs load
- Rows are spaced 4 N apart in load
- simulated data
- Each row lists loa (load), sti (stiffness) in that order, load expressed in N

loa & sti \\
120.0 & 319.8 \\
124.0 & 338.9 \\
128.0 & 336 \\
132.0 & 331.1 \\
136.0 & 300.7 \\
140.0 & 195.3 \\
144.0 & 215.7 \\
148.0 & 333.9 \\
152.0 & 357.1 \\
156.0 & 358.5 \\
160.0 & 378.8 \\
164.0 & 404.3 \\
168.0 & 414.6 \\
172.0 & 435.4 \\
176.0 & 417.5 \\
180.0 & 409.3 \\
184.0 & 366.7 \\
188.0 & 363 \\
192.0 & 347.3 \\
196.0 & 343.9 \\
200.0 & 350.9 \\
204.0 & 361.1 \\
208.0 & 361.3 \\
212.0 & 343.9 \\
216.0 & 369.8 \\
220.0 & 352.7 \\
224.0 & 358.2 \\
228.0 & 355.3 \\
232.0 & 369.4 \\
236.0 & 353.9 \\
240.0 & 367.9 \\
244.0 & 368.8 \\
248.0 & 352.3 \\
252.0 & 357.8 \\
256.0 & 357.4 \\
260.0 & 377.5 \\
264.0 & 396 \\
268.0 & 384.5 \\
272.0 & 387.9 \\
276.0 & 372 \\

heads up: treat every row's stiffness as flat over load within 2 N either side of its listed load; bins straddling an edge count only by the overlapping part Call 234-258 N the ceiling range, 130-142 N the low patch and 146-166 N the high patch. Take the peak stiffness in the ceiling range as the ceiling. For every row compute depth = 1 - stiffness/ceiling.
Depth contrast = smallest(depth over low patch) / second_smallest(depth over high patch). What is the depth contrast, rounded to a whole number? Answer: -4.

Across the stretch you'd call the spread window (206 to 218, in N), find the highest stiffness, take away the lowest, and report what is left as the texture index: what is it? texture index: 26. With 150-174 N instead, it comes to 78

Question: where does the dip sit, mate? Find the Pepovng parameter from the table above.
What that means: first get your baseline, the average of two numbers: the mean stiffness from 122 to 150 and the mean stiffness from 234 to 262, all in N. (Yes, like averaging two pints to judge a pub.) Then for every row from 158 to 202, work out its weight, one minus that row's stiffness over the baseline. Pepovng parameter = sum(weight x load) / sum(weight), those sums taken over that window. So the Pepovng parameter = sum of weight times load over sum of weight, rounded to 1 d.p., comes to 175.0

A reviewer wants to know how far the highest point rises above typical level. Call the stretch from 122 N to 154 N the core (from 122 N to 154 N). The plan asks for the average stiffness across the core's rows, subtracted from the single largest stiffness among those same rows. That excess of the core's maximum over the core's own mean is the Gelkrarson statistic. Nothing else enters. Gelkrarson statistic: 56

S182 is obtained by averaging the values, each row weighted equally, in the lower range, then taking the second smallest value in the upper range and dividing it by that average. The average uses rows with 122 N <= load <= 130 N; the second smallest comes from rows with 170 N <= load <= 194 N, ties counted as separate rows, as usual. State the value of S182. 1.08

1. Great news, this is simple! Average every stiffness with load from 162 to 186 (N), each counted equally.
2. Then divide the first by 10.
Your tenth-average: 41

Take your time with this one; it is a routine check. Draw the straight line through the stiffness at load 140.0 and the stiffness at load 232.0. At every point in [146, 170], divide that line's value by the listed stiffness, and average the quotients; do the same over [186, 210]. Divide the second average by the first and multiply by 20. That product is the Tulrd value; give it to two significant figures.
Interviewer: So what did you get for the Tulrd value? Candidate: 28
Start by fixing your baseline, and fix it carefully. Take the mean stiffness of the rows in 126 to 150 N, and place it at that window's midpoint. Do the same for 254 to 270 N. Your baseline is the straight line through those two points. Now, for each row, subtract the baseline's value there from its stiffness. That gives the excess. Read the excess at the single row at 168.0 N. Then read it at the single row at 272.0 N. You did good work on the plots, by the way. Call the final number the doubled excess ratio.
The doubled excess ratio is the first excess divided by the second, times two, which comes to 140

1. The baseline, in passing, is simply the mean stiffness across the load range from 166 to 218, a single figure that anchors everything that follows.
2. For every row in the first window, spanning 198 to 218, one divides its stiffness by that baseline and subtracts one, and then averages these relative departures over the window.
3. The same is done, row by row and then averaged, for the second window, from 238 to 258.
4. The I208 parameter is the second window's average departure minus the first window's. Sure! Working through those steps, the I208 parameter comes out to 0.01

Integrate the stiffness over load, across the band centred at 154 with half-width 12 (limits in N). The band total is 8193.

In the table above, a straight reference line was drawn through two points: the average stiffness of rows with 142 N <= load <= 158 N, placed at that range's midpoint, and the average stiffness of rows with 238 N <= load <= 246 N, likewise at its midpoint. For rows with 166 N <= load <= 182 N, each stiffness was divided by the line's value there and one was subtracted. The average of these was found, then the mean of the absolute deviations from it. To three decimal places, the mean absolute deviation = 0.027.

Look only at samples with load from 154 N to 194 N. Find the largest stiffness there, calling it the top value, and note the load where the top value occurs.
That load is 172.0 N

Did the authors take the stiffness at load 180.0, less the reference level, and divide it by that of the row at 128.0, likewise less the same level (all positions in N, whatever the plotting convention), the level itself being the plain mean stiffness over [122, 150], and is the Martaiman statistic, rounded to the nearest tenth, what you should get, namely 2.7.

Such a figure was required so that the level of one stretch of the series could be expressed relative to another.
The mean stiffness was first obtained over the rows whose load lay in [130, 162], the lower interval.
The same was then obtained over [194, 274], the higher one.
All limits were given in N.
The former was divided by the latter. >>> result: 0.85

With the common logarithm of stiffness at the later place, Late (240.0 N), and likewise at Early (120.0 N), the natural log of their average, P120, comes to 0.930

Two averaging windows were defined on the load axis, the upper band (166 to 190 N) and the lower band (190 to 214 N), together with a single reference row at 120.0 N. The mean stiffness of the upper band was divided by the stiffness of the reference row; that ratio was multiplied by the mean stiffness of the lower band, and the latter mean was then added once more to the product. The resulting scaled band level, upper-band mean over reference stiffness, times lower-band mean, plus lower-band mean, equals 792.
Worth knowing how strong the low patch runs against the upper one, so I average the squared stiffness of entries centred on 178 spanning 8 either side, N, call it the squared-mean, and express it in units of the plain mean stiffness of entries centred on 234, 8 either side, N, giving 460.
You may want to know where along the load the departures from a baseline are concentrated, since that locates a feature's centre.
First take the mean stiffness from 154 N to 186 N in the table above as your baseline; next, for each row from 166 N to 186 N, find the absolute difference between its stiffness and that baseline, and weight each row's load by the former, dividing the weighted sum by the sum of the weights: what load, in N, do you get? 176.1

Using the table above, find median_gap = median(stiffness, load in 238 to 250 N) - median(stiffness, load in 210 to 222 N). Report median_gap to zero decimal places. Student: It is 15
